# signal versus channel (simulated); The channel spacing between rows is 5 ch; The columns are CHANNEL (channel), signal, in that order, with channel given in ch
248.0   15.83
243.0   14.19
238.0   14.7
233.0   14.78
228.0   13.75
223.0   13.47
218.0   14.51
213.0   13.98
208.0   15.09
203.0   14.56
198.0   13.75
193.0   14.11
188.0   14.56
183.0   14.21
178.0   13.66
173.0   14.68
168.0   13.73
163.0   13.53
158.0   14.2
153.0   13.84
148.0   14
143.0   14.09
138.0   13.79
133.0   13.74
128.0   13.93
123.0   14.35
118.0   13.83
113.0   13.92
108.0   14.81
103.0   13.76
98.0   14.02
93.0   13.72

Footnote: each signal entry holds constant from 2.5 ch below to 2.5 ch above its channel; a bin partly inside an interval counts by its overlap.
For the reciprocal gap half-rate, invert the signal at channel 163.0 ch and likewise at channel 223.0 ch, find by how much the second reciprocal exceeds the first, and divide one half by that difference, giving 1519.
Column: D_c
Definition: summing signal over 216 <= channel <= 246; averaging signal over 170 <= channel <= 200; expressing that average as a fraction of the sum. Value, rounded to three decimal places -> 0.166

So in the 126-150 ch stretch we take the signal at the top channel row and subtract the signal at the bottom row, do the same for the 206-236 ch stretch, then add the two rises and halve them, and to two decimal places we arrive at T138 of -0.12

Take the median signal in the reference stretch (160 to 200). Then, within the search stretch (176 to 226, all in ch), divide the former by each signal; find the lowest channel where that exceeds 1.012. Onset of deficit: 178.0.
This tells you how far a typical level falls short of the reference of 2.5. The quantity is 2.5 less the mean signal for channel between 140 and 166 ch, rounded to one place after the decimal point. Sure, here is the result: -11.4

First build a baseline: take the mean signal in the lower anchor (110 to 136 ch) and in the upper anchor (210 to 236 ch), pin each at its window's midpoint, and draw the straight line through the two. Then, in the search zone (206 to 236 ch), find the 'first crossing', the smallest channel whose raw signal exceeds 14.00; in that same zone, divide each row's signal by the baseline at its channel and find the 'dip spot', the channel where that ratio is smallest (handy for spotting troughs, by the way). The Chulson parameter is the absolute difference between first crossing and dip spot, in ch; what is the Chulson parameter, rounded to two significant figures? 15 ch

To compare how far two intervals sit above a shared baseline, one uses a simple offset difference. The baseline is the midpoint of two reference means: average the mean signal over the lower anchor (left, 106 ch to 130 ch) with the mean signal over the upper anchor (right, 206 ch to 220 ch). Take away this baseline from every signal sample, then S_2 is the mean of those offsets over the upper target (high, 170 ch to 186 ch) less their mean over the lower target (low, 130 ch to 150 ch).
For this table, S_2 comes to 0.28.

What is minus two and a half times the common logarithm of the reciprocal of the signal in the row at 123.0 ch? 2.89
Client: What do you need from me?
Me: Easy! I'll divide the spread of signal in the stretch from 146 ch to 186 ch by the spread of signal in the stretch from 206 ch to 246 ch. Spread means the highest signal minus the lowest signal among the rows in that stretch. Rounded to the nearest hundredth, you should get 0.71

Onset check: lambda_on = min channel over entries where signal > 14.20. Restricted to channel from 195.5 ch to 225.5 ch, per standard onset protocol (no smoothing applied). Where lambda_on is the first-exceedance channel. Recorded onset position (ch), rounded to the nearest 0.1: 203.0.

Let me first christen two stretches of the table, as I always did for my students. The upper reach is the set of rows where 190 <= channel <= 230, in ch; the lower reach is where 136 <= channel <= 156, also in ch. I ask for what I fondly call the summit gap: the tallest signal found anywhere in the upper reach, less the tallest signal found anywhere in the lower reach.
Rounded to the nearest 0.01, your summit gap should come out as 1.00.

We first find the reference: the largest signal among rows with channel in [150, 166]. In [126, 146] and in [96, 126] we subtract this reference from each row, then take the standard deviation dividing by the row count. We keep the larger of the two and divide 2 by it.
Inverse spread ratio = 5.50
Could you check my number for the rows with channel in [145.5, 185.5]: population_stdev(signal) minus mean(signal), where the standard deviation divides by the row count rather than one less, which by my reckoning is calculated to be -13.6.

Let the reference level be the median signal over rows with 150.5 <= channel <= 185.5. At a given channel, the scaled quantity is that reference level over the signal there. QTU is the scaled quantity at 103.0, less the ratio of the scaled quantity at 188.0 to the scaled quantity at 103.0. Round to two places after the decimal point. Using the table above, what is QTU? 0.06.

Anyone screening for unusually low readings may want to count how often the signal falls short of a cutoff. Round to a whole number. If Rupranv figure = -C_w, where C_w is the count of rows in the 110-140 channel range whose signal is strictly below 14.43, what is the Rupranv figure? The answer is -6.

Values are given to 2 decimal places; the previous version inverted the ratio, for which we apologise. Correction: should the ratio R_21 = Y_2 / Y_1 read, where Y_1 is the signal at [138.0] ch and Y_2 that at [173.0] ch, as 1.06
